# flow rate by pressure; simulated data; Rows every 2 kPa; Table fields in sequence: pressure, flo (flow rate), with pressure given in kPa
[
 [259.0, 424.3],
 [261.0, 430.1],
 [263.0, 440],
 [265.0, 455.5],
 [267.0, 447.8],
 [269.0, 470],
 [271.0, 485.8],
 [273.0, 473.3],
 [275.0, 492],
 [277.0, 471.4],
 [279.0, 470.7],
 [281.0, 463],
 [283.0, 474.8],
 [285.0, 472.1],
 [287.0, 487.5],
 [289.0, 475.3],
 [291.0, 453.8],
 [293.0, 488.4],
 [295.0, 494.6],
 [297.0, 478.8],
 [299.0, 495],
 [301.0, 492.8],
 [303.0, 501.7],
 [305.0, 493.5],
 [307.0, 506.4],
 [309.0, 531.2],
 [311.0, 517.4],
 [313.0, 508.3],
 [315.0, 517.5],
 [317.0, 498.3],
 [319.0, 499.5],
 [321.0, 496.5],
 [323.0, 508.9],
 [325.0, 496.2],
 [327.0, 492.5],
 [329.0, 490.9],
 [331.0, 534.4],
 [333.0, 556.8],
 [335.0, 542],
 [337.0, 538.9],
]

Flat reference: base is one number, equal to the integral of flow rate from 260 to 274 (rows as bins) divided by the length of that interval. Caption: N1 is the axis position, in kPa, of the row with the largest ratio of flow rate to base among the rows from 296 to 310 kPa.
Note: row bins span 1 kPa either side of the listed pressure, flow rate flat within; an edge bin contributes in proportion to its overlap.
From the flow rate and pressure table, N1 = 309.0 kPa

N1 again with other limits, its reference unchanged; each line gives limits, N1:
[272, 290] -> 275.0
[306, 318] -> 309.0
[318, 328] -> 323.0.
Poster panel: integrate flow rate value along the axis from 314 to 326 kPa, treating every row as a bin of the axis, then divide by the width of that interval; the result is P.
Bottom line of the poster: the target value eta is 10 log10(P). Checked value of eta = 27.0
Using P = 503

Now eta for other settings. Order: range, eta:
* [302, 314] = 27.1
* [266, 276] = 26.8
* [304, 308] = 27.0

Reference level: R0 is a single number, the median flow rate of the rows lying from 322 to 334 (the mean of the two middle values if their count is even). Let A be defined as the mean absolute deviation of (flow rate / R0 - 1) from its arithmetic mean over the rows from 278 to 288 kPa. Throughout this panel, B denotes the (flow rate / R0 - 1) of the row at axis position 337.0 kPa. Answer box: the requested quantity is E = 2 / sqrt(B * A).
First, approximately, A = 0.012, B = 0.072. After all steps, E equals 68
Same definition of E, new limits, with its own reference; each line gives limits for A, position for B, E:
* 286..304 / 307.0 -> 157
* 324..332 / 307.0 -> 130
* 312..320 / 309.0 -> 71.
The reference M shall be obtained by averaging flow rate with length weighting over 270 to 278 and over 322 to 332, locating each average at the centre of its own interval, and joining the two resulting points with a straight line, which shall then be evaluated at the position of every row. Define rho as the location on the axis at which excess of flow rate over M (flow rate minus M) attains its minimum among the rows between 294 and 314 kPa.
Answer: 297.0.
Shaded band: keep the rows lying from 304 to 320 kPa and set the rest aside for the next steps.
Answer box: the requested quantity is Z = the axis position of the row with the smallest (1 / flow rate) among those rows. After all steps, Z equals 309.0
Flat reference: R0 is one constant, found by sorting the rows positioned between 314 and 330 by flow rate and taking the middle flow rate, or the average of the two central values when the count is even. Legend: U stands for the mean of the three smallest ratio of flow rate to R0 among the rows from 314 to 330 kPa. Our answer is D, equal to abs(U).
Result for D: 0.99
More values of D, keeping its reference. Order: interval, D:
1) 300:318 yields 0.99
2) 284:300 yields 0.94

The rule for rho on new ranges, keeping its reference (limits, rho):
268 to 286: 281.0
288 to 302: 291.0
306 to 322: 321.0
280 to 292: 291.0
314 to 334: 329.0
